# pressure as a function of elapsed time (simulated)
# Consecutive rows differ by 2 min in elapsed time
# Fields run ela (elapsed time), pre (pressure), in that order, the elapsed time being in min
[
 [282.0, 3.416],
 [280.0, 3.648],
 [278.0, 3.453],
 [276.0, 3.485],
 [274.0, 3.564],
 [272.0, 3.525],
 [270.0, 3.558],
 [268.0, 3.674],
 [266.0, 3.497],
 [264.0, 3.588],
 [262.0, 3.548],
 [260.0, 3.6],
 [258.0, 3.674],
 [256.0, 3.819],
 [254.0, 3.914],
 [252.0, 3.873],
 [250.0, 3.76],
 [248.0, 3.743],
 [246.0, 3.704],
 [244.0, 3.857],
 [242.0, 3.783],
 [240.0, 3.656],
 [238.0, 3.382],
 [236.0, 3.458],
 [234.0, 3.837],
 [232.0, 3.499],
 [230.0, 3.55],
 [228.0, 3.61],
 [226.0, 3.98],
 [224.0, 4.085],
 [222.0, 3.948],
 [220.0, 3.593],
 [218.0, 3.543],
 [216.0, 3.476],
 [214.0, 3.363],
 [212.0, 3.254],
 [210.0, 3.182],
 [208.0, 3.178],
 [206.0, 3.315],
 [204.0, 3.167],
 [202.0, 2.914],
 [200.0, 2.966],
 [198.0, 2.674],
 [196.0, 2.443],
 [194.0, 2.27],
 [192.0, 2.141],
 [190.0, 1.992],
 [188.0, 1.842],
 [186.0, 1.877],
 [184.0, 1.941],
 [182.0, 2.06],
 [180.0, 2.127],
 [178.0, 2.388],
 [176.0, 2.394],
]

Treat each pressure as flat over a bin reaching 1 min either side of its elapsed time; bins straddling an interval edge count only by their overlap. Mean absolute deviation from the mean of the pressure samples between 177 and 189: 0.15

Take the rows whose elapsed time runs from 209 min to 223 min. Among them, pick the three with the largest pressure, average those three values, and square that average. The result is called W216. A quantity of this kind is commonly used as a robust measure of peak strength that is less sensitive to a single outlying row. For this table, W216 13.7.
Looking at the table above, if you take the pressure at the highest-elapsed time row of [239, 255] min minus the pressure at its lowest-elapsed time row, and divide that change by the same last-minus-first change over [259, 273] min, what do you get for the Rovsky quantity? -3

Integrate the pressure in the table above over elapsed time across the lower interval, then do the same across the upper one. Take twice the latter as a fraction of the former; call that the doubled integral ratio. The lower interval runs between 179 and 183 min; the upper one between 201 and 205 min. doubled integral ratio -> 2.9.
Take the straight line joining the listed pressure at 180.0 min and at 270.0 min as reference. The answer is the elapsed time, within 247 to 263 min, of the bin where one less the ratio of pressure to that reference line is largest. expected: 262.0 min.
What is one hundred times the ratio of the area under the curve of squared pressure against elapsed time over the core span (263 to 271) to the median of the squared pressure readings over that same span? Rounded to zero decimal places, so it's 803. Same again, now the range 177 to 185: 832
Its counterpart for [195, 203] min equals 778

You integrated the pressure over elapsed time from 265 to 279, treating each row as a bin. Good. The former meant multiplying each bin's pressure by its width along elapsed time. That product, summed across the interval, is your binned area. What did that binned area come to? 49.5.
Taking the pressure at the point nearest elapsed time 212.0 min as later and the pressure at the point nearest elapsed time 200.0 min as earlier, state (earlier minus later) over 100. -0.0029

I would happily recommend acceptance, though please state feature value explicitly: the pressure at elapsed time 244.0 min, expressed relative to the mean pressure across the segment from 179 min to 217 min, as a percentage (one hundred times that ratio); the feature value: 146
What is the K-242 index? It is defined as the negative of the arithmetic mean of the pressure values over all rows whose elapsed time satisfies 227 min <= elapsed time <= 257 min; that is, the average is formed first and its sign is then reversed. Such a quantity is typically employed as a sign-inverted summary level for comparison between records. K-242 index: -3.7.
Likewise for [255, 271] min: -3.6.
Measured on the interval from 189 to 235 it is -3.2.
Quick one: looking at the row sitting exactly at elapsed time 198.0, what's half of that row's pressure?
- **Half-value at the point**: 1.34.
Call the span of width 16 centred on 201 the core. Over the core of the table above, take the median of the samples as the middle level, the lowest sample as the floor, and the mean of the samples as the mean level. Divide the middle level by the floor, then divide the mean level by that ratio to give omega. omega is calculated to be 2.21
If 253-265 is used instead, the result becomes 3.60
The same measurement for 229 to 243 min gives 3.42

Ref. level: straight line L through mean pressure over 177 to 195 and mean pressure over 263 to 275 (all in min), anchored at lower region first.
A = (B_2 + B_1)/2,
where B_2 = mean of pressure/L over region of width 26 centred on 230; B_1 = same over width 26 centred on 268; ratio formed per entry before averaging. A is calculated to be 1.15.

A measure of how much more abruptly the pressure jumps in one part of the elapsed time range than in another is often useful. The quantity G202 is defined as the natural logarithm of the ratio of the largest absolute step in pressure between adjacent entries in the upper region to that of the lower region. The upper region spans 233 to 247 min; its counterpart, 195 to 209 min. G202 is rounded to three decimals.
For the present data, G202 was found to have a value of 0.261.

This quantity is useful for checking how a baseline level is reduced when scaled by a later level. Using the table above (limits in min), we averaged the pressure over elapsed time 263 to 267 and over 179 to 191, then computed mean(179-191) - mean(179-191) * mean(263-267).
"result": -5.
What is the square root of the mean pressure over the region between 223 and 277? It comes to 1.92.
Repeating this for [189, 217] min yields 1.70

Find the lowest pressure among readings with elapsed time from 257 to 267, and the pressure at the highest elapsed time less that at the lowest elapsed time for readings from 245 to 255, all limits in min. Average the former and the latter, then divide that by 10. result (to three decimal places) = 0.185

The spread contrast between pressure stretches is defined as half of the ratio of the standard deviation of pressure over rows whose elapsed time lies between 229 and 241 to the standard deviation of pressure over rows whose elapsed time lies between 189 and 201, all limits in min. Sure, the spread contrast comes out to 0.23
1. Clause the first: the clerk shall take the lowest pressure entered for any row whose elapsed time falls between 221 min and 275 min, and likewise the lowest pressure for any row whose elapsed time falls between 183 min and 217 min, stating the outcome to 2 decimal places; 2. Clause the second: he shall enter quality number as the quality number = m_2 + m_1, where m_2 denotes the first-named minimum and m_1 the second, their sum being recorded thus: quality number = 5.22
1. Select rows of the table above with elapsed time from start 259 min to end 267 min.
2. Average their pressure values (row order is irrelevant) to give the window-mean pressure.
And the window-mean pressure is 3.6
